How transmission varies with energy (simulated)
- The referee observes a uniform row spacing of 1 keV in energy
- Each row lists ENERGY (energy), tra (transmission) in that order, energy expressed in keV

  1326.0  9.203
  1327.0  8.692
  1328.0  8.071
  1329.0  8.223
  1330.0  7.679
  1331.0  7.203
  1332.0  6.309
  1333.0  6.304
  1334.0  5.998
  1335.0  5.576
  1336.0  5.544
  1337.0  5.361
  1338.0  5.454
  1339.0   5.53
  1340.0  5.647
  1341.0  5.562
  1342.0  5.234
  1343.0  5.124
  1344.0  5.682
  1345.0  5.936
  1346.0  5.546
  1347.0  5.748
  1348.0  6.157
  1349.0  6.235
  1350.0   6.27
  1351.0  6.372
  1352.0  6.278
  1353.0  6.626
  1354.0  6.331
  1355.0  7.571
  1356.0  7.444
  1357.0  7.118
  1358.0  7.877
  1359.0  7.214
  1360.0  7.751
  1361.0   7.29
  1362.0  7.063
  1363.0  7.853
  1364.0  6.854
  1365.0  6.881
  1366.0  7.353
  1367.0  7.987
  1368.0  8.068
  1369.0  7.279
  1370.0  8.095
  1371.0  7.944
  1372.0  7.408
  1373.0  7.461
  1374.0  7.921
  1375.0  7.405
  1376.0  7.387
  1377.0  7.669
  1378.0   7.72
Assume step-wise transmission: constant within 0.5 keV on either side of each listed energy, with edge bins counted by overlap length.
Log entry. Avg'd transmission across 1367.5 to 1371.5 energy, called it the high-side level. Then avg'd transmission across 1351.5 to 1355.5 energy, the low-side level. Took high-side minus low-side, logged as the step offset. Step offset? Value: 1.1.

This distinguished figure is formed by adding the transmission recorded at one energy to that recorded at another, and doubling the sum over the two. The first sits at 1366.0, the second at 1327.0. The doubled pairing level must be 32.1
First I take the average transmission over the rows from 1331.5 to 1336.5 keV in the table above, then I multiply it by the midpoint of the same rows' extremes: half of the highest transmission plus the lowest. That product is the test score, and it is 35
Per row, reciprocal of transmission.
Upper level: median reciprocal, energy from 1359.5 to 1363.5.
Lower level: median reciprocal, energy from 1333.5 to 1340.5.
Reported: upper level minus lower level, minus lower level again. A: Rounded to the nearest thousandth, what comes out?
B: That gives -0.228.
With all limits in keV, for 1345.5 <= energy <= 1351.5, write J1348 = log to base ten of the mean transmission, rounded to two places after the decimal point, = 0.78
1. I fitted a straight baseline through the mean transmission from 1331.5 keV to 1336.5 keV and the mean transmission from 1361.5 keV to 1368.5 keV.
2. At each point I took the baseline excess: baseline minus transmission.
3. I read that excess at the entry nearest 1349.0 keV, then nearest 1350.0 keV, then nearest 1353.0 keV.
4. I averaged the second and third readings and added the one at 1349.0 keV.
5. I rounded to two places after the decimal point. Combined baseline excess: 0.77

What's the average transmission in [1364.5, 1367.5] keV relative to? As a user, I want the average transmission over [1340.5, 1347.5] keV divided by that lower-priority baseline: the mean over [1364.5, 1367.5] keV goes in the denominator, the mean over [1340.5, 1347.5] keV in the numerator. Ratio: 0.75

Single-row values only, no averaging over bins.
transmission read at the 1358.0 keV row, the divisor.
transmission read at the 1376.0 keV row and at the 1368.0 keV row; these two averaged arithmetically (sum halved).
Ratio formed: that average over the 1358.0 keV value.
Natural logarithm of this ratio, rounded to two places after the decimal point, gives -0.02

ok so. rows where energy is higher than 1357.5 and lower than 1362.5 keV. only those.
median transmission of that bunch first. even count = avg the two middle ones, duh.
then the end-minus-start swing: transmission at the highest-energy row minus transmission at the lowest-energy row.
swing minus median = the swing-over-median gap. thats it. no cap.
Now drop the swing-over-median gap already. -8.1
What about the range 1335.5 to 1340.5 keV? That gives -5.4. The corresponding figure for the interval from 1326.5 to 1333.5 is -10.1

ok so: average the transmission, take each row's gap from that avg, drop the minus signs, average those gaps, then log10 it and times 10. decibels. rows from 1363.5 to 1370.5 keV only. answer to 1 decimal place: -3.3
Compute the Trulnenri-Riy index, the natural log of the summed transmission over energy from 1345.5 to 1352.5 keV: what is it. 3.8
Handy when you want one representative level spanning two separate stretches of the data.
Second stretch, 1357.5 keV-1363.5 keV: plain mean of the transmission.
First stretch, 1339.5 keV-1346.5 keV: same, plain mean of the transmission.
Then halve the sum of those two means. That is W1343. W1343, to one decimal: 6.5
